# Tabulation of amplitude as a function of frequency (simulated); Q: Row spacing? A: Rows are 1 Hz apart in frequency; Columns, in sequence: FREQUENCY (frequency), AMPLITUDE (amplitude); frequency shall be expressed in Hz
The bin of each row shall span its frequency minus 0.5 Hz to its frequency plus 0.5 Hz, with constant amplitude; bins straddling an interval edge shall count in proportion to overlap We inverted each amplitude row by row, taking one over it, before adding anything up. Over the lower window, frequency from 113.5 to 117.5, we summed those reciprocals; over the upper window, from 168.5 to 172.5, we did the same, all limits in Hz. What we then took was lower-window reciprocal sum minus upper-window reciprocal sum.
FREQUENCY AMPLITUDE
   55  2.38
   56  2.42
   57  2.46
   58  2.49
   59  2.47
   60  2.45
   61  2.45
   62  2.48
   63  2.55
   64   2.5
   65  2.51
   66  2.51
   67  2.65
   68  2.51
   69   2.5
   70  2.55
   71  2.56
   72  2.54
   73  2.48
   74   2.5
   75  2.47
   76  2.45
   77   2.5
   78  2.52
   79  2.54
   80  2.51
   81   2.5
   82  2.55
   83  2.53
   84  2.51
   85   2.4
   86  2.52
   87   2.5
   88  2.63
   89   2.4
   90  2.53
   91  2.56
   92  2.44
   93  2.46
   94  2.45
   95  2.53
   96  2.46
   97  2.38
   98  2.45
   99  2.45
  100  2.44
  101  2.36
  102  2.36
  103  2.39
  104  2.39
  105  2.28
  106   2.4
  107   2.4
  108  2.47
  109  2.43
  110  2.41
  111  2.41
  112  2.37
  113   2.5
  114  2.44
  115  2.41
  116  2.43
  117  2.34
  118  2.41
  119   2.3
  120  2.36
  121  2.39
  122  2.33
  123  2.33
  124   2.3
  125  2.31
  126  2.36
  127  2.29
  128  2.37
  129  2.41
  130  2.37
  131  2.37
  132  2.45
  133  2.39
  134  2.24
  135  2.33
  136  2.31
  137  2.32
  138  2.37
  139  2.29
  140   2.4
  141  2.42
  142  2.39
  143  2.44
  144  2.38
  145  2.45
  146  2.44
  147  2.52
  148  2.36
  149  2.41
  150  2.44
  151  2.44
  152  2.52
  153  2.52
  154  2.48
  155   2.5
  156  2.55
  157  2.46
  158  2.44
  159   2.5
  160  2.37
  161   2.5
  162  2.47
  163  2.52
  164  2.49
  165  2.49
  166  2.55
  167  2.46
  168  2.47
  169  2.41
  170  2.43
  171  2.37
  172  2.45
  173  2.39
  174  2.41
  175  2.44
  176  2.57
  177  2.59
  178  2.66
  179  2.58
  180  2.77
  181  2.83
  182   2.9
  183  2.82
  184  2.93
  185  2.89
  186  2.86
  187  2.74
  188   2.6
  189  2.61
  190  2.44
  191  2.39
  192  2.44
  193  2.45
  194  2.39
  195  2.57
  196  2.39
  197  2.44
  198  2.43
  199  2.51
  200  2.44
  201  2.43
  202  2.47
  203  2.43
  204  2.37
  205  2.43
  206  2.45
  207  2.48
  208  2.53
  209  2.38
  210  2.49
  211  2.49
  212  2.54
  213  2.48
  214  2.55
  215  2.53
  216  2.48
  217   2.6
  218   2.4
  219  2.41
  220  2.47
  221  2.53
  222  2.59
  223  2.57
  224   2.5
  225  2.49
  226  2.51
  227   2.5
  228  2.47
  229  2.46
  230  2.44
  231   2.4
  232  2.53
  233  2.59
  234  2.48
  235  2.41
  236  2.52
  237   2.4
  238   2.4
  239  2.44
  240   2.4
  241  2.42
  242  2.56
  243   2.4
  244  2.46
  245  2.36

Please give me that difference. 0.01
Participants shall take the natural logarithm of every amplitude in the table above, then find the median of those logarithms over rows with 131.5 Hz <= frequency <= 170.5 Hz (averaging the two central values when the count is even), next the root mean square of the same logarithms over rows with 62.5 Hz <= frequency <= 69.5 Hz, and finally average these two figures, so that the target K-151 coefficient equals 0.911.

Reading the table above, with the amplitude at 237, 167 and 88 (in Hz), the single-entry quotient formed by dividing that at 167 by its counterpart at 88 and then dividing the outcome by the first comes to 0.390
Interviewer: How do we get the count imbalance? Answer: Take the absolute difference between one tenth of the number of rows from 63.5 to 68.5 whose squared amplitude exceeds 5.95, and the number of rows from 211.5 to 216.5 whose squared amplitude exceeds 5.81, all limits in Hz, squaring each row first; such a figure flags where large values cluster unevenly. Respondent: 4.50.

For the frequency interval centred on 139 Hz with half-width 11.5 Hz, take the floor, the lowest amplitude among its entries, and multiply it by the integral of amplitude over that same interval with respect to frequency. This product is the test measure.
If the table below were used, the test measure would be 123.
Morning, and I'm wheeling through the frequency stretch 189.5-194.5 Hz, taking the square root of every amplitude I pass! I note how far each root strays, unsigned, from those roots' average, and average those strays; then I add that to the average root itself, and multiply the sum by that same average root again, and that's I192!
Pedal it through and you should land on 2.43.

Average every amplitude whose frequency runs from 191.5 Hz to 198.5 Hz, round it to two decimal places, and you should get 2.44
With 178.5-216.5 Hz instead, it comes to 2.55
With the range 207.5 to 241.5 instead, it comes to 2.48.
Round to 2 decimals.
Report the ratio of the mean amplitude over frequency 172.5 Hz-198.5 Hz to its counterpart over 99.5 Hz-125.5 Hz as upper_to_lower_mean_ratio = 1.09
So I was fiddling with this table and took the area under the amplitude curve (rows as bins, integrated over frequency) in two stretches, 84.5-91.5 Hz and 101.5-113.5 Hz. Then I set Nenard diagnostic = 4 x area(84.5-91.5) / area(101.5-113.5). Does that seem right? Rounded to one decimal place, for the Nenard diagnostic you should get 2.4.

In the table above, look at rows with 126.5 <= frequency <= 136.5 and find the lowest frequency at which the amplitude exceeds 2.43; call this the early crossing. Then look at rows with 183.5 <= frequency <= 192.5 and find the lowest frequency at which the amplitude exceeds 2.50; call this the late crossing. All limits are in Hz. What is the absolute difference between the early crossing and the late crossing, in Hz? 52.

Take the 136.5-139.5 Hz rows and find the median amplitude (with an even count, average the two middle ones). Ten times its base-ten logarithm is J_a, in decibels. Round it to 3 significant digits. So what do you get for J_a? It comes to 3.65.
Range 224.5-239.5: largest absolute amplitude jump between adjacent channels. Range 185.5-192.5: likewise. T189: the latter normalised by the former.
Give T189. 1.3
